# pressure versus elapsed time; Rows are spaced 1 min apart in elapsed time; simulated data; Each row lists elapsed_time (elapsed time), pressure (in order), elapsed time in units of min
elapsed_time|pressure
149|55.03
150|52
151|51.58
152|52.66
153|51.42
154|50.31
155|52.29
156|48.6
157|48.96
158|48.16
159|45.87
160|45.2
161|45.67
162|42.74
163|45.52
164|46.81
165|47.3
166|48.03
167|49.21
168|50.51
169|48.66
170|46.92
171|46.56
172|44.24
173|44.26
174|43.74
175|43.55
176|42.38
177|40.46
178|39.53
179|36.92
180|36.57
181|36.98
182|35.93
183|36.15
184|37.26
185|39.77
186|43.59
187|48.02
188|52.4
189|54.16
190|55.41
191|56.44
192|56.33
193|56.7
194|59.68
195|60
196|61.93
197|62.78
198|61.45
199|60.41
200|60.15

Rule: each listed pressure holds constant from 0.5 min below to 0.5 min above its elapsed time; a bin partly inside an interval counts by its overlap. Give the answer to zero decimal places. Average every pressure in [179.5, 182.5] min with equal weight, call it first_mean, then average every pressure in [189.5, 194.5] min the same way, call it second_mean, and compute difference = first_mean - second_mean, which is -20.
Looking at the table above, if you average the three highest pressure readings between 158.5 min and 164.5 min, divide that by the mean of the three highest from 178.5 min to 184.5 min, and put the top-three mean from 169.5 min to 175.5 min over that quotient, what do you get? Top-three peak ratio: 37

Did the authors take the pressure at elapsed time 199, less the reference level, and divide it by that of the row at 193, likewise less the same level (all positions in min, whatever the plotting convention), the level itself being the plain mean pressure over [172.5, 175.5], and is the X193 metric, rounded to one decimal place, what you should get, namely 1.3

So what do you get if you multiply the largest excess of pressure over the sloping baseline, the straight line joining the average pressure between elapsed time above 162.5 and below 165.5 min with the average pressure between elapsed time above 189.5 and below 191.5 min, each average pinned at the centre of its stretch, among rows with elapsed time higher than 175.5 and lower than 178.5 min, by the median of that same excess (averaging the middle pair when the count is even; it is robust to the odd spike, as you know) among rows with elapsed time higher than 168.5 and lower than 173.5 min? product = 21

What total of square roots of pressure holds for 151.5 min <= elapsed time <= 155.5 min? 28.8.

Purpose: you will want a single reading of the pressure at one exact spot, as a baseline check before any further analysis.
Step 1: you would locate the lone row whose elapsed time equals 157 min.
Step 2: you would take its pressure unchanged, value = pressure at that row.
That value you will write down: 48.96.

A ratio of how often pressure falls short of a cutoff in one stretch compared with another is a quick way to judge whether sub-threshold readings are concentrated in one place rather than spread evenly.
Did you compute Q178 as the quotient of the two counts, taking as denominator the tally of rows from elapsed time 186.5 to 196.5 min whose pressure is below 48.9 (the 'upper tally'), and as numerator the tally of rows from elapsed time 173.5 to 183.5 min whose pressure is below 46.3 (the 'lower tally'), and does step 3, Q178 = 10.0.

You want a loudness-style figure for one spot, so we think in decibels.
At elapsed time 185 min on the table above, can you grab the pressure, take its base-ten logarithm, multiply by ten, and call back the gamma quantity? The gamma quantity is 16.0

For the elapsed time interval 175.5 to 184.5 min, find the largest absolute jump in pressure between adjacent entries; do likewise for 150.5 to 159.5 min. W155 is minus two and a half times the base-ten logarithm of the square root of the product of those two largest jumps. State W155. -1.23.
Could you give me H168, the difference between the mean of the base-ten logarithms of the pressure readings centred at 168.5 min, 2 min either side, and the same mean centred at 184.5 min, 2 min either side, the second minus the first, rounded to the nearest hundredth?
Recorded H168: -0.10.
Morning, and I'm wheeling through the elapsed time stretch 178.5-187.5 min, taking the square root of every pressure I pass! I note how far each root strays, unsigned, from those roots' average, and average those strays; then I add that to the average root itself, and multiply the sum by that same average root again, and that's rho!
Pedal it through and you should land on 40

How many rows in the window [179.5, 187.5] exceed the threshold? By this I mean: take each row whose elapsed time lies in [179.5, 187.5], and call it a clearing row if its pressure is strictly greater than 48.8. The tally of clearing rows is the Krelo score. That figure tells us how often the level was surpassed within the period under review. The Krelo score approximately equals 0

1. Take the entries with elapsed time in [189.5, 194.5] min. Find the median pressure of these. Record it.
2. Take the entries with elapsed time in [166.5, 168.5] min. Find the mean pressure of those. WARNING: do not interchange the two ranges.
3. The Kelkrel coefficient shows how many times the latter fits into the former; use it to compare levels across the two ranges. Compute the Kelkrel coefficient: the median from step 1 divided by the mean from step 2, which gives 1.1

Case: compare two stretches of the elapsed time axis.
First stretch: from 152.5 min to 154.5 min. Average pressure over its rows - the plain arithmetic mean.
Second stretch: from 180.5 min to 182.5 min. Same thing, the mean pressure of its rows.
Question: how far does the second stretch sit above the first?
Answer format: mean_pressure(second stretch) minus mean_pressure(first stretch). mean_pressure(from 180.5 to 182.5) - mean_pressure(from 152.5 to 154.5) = -14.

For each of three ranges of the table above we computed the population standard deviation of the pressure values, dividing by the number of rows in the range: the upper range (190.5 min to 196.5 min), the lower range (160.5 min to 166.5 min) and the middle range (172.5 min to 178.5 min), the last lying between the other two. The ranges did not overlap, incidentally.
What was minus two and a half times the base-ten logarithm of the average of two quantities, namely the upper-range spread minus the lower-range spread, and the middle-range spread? -0.10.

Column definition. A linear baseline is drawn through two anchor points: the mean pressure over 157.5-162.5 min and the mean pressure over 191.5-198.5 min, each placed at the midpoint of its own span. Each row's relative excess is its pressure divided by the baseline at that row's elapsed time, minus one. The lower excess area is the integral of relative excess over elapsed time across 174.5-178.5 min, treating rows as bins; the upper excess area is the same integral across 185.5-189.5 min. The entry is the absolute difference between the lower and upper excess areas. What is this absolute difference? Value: 0.31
